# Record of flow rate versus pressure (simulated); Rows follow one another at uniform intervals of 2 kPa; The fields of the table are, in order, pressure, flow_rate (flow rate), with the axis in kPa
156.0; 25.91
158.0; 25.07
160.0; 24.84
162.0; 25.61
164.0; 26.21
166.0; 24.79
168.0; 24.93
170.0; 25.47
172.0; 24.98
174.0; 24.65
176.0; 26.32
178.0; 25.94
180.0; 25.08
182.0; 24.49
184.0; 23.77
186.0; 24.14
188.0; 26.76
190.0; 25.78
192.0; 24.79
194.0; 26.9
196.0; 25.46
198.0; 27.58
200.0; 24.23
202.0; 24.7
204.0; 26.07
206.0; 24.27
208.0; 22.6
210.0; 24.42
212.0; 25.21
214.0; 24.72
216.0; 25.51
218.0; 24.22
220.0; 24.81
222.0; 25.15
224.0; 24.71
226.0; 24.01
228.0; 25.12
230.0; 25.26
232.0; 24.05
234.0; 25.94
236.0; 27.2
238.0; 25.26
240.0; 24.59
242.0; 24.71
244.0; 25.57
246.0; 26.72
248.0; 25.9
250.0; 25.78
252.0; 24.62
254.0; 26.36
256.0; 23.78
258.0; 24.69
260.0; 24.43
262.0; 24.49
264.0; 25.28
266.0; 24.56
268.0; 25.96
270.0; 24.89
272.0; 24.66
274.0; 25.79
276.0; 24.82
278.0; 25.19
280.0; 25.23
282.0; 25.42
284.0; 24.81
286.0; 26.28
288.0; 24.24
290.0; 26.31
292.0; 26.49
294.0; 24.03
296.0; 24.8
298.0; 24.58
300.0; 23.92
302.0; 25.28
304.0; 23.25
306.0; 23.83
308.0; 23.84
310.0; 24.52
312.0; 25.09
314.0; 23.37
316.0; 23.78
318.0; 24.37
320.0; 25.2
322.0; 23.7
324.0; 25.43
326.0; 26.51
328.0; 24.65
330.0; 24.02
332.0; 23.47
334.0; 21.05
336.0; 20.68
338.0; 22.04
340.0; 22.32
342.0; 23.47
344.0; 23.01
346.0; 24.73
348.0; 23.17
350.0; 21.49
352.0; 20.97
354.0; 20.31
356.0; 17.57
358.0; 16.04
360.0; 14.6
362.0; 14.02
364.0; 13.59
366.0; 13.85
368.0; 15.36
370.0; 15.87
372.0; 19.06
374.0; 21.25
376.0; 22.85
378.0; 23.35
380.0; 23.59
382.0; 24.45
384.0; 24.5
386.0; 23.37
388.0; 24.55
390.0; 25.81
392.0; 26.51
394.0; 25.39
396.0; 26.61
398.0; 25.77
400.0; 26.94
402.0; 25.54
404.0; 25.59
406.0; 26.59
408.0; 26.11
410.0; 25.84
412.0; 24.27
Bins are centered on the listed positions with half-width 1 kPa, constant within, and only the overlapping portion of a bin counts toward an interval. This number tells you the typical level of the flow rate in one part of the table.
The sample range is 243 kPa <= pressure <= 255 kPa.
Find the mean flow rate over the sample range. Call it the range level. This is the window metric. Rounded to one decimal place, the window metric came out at 25.8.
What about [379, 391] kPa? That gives 24.4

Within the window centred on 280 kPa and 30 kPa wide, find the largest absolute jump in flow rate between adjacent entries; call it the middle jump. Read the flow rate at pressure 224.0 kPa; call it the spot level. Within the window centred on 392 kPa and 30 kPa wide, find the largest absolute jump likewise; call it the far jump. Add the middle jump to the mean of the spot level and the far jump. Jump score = 15.5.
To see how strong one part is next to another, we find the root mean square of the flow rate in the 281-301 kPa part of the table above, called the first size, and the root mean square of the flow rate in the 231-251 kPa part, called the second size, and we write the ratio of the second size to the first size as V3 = 1.02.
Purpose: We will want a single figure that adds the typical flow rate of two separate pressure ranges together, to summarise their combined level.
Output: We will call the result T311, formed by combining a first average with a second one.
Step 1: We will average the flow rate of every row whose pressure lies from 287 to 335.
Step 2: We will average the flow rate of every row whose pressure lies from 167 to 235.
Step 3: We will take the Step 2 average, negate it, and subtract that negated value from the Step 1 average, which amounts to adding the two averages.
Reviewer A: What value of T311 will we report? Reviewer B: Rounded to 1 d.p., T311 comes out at 49.5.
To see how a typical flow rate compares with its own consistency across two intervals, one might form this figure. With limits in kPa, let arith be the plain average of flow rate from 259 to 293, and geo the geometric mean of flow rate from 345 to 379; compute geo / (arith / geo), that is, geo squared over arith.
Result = 13.3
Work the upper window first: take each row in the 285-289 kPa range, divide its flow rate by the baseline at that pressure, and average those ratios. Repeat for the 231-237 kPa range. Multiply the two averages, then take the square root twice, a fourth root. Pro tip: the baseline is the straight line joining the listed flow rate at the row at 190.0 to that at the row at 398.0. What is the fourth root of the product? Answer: 0.995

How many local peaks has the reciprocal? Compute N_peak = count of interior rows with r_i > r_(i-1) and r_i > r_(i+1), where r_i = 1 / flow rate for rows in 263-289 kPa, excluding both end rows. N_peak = 4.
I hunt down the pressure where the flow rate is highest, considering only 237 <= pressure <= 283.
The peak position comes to 246.0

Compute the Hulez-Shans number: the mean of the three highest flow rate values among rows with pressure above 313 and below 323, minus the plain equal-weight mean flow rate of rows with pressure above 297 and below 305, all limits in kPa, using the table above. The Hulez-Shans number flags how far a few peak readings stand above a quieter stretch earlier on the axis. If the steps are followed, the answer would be 0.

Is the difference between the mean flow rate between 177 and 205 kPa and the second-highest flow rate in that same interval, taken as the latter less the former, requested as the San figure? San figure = 1.5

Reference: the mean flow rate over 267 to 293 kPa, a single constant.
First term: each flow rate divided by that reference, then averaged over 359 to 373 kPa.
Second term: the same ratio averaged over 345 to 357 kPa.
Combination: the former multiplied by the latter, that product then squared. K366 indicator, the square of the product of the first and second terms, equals 0.25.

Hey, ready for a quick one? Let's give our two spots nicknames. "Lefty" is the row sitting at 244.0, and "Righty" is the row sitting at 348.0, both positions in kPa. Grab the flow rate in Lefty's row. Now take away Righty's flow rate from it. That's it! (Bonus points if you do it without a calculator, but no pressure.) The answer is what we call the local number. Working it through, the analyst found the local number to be 2.4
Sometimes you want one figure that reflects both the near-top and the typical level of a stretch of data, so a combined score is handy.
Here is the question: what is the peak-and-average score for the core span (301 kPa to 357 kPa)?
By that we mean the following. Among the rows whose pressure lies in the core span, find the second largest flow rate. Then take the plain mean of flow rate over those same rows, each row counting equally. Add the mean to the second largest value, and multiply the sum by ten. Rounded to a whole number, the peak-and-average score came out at 487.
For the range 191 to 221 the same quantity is 519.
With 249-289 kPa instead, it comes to 513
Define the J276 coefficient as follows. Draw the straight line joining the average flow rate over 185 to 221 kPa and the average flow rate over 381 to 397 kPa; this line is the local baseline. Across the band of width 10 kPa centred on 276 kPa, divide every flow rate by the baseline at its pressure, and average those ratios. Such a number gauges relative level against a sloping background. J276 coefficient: 1.00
